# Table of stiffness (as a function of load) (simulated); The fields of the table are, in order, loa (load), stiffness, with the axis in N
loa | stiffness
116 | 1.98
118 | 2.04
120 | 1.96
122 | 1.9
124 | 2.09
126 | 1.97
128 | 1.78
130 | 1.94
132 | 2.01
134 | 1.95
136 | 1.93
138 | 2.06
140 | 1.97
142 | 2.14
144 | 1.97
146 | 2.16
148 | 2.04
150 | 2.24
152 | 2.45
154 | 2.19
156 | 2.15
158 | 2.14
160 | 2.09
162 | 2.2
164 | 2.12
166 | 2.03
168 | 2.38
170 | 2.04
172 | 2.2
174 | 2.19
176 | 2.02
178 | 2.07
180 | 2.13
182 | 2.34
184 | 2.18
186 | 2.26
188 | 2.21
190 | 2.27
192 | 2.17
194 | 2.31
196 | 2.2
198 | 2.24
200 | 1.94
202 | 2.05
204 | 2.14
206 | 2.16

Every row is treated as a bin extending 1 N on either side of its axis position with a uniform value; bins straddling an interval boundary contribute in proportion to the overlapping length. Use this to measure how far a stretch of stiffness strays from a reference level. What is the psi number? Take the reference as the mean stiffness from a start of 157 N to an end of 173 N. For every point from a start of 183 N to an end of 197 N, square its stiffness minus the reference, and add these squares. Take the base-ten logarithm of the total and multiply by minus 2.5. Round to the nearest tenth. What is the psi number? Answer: 3.1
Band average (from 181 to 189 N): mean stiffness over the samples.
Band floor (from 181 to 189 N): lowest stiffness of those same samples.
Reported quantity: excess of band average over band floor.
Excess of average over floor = 0.07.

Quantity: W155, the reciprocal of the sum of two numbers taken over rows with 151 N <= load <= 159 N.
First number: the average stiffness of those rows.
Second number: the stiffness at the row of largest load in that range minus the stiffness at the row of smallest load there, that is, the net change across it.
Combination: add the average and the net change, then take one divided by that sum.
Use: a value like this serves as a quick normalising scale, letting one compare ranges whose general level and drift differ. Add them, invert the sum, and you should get 0.52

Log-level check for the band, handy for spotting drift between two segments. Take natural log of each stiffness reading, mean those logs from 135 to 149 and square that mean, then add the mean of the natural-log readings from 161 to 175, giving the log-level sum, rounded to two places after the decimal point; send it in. 1.28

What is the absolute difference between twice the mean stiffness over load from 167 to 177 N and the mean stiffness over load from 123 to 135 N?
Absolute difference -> 2.38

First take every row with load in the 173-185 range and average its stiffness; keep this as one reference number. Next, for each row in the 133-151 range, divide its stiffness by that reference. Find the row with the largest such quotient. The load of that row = 150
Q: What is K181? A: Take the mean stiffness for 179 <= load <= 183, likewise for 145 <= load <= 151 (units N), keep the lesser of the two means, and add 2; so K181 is 4.15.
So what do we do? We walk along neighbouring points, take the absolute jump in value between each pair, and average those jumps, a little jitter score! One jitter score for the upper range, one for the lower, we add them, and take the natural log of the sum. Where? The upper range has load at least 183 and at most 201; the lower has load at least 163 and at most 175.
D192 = -1.2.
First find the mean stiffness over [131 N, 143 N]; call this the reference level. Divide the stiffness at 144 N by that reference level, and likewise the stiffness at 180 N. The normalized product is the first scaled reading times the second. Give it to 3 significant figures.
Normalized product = 1.04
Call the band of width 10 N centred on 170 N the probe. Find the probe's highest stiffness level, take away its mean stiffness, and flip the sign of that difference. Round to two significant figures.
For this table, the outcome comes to -0.21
